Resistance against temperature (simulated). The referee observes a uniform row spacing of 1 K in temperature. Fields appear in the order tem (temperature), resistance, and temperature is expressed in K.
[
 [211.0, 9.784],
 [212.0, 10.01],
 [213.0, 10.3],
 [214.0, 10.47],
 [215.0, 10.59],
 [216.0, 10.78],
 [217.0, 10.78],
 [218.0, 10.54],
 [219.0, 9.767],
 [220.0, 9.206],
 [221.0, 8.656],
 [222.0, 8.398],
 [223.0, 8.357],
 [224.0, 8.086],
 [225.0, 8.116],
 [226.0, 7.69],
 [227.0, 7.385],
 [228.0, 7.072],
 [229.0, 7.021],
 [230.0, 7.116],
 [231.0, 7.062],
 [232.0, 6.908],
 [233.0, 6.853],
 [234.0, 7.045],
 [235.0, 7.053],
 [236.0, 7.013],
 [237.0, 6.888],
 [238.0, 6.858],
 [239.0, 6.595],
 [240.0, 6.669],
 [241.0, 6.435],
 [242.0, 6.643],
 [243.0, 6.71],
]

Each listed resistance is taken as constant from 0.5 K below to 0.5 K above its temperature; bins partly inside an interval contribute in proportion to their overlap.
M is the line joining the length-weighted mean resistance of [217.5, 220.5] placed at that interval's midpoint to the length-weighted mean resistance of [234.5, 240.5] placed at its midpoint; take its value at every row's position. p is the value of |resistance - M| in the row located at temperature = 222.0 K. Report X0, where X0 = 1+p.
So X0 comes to 1.95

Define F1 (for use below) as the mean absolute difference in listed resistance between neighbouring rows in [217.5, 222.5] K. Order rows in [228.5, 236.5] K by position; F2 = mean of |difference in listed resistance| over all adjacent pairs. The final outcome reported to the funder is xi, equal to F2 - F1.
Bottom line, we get -0.45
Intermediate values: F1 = 0.54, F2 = 0.09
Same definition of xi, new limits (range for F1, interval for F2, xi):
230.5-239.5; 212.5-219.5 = 0.14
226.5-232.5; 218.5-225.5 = 0.15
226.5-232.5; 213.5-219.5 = 0.13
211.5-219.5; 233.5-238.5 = -0.20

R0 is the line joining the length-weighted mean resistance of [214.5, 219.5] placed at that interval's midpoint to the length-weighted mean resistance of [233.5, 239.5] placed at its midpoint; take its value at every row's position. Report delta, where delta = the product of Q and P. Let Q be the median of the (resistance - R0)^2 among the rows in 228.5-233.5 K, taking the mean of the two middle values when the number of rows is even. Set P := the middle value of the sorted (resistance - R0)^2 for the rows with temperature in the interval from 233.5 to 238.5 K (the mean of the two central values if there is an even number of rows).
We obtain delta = 0.01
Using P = 0.0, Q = 0.7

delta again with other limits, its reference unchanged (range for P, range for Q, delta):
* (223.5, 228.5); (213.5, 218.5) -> 0.10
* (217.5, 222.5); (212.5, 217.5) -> 0.04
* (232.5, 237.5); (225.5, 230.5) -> 0.03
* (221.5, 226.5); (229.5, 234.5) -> 0.86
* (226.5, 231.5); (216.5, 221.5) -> 0.20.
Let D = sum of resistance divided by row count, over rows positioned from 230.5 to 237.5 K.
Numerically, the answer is 7.0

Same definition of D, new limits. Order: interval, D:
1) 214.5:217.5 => 10.7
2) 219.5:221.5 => 8.9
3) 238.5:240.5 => 6.6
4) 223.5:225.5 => 8.1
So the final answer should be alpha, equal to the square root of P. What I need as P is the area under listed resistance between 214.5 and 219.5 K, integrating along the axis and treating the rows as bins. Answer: 7.2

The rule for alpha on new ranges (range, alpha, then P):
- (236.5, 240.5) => 5.2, 27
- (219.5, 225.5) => 7.1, 51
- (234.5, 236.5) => 3.8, 14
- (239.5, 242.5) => 4.4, 20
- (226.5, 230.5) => 5.3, 29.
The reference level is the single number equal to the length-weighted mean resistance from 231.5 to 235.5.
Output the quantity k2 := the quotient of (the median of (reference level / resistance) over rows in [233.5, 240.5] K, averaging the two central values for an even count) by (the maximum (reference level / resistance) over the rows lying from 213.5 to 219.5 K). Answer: 1.42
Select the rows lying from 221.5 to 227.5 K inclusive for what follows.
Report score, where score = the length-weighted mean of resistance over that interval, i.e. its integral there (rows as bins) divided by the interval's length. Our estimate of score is 8.0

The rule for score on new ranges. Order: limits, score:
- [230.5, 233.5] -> 6.9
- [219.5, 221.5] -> 8.9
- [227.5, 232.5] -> 7.0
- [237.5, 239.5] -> 6.7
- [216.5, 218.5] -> 10.7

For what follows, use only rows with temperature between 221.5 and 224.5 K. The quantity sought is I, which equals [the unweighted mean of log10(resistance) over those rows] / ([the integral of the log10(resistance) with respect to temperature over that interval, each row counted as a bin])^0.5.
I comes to 0.55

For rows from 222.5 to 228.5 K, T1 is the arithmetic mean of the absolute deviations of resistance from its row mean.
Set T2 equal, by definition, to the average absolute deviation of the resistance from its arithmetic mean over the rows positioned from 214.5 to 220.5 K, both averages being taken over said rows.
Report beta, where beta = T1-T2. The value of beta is -0.13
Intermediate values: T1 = 0.40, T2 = 0.53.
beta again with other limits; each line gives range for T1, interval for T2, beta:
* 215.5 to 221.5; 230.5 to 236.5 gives 0.67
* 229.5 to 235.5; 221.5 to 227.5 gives -0.23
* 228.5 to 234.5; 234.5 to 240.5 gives -0.06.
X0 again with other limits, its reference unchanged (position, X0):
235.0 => 1.20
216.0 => 1.46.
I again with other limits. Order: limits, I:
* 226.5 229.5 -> 0.53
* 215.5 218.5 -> 0.59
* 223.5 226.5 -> 0.55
